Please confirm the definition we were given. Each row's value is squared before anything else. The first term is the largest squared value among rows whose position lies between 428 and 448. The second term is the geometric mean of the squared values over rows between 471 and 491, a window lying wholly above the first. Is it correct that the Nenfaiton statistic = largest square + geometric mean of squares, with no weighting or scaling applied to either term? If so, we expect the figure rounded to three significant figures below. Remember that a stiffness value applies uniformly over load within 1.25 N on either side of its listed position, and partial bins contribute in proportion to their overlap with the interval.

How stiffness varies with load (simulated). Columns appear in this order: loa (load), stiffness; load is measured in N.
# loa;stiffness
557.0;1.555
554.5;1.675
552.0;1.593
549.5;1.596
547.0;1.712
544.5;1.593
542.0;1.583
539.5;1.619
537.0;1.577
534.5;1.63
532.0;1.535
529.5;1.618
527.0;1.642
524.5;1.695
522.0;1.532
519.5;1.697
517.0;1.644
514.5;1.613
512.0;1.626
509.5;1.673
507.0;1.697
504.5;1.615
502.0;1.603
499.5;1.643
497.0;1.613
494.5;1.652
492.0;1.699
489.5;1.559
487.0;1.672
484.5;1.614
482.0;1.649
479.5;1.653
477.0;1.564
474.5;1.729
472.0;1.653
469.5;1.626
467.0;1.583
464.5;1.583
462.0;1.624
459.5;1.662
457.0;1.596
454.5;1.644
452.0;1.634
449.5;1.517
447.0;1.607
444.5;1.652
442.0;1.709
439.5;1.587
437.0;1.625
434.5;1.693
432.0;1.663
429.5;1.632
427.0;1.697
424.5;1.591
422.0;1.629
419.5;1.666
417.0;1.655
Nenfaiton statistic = 5.60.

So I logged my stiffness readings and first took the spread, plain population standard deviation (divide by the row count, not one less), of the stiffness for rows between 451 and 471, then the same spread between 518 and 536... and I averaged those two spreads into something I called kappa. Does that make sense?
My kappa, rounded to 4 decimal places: 0.0447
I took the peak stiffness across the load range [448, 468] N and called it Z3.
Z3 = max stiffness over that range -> 1.662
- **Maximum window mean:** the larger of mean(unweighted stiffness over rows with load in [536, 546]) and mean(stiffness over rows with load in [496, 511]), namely 1.641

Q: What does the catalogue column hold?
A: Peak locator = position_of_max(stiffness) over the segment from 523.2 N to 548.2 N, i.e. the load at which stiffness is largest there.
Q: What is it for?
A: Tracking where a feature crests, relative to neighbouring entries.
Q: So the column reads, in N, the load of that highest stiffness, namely 547.0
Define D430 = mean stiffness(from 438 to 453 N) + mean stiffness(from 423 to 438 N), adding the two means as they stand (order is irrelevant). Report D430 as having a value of 3.27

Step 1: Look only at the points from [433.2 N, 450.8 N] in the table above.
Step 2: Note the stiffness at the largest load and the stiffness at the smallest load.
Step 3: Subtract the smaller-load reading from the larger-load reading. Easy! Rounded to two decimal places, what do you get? -0.18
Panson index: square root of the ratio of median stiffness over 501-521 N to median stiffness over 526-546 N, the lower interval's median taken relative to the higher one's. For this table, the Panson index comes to 1.01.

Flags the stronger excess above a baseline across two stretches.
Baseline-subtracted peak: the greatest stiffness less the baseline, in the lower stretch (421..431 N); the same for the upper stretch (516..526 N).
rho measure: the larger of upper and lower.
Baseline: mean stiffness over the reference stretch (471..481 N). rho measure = 0.047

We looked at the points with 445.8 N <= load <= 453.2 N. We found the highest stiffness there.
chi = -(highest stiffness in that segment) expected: -1.63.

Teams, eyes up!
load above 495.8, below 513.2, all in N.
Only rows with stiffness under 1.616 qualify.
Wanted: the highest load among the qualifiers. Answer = 504.5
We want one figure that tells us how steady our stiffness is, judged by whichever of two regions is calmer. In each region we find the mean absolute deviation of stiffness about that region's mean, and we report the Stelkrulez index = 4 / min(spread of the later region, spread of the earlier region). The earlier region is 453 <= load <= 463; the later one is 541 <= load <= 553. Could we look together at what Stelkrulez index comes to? 186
